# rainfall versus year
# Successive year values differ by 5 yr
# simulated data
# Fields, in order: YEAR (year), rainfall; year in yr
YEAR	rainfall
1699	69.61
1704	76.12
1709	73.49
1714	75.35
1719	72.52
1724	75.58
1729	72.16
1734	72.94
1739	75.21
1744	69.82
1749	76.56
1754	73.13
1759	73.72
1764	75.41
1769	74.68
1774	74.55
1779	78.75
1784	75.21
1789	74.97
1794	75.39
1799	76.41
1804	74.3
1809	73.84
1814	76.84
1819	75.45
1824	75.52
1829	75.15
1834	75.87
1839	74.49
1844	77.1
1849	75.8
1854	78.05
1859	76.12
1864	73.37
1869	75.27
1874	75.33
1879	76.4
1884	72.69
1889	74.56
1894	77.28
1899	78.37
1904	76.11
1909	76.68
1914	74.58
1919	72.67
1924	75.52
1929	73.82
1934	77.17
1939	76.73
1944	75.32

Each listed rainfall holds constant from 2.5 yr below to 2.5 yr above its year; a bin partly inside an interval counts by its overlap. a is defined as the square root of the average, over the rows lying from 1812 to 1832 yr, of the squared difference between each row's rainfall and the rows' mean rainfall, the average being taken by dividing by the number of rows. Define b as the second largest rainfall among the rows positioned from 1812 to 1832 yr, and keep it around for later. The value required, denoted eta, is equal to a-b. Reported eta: -74.9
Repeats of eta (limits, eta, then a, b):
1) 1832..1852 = -74.9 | 0.92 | 75.87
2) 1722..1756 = -73.4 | 2.15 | 75.58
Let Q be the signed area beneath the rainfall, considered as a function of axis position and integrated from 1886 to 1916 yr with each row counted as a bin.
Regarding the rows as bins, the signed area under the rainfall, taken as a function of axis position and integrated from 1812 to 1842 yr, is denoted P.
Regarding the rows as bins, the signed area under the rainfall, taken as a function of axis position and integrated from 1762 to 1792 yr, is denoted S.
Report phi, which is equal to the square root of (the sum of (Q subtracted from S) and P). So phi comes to 47.4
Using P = 2267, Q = 2287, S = 2268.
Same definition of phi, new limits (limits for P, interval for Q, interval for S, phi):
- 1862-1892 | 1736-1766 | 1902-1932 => 47.6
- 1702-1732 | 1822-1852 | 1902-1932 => 46.9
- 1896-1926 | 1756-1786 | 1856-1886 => 47.5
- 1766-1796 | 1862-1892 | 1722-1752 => 47.3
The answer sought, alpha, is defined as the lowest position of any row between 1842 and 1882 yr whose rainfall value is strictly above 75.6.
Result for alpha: 1844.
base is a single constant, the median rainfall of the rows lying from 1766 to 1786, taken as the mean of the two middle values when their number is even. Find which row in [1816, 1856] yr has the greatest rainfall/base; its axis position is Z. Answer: 1854 yr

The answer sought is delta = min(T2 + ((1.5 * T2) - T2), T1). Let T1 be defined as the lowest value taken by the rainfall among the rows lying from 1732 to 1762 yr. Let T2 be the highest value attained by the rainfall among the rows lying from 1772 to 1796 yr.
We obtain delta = 69.8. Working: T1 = 69.82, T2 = 78.75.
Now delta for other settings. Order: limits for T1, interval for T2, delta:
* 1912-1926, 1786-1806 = 72.7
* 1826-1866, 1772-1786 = 73.4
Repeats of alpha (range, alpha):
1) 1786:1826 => 1799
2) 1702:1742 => 1704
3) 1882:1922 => 1894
